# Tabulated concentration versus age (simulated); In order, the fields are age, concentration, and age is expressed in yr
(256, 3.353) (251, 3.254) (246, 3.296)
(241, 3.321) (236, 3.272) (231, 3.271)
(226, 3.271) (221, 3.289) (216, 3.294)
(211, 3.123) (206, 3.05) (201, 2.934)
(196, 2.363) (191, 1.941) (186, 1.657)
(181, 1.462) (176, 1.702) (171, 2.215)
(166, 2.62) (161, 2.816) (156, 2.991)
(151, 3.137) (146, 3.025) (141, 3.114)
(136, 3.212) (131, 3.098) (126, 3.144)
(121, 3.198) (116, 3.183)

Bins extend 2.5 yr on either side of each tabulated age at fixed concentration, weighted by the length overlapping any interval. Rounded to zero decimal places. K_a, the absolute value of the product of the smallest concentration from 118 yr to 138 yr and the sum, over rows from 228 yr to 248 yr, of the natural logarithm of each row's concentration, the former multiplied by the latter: 15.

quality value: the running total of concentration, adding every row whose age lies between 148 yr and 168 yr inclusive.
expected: 11.6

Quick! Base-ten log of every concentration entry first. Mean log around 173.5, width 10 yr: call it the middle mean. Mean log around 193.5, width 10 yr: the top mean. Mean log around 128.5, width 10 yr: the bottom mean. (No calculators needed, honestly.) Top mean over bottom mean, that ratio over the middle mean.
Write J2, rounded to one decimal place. 2.3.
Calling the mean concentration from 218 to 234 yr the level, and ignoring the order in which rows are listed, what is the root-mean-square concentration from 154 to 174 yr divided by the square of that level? 0.25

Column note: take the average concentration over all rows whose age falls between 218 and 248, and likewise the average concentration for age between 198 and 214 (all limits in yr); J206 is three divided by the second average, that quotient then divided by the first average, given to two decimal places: 0.30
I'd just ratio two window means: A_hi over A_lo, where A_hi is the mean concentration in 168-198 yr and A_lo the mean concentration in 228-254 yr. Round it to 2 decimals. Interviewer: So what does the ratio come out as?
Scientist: 0.58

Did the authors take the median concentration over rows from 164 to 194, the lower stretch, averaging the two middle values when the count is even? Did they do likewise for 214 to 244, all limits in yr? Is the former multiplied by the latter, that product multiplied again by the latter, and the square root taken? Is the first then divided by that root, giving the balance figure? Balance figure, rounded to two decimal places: 0.41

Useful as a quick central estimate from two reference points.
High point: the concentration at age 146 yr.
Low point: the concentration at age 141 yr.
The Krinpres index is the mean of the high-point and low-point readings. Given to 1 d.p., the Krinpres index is 3.1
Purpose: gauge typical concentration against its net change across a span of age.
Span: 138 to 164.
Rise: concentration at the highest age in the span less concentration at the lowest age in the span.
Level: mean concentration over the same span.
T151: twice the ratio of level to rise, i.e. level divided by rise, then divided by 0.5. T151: -20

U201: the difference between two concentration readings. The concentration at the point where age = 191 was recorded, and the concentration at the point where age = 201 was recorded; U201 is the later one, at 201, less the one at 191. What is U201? 1.0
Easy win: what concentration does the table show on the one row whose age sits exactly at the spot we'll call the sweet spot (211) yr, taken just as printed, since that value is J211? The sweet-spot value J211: 3.123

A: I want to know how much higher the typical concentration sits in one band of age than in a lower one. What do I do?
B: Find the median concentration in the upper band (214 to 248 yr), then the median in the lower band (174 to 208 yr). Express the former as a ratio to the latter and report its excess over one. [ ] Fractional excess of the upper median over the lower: 0.7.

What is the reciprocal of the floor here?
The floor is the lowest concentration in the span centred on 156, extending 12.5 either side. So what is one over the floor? 0.38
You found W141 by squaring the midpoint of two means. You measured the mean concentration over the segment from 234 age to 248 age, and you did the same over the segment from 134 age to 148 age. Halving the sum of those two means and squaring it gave 10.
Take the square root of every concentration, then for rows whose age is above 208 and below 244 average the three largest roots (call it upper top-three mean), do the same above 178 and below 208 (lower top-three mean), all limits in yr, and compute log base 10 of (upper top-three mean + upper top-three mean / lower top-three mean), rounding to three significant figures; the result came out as 0.464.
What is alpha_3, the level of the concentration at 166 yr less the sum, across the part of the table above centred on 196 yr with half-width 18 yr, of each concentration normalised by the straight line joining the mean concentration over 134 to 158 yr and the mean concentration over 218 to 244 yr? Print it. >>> -2.5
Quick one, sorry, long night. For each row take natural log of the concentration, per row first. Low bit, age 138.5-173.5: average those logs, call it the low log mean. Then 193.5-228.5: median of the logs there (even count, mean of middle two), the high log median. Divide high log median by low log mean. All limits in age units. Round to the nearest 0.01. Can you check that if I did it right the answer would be 1.10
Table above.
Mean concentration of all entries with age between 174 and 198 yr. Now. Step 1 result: 1.8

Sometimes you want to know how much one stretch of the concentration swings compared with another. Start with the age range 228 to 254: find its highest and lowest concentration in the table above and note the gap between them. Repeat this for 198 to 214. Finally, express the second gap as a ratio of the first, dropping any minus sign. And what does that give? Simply 2.8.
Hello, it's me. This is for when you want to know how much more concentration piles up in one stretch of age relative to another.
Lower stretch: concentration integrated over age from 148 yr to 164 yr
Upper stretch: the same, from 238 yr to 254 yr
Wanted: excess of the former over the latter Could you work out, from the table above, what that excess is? -5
